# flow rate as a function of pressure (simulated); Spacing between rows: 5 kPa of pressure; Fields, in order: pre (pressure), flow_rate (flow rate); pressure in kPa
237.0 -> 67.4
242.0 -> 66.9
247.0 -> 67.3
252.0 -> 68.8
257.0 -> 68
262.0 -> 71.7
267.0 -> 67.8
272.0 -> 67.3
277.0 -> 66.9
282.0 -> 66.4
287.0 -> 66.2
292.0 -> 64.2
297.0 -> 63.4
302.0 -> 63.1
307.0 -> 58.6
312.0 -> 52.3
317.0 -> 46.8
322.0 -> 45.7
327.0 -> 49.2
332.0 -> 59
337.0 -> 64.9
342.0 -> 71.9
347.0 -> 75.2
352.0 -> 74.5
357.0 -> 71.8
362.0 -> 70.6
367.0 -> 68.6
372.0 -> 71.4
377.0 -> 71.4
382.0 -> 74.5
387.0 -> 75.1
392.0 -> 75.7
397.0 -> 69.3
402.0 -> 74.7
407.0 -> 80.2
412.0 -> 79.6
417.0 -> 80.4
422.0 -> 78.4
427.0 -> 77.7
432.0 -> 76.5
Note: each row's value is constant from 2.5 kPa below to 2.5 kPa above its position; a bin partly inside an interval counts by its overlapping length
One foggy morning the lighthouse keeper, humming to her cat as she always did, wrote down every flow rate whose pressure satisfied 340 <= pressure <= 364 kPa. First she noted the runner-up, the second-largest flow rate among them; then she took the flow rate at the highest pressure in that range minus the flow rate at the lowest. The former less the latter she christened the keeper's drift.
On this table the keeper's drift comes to 76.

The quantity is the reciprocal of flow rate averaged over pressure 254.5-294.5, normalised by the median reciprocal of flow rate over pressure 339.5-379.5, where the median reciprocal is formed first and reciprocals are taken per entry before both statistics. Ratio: 1.06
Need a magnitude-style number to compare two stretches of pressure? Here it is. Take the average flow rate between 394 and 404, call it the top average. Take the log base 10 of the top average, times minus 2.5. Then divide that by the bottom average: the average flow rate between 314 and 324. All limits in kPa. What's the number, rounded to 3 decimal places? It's -0.100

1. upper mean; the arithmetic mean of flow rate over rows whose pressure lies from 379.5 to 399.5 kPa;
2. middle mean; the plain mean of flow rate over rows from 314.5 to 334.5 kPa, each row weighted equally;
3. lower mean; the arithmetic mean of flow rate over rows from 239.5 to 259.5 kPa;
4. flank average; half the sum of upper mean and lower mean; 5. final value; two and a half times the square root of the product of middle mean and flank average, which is 149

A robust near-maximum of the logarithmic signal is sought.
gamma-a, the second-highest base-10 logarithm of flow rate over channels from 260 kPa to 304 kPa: 1.83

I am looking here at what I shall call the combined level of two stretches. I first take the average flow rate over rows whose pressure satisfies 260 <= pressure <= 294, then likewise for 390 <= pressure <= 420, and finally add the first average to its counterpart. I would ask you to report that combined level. 144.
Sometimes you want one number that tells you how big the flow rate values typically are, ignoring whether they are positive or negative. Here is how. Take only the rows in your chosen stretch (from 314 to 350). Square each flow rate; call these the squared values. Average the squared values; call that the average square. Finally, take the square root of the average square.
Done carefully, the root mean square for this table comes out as 60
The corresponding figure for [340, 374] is 72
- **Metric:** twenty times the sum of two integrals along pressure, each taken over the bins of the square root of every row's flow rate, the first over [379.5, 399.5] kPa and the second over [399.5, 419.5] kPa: 6981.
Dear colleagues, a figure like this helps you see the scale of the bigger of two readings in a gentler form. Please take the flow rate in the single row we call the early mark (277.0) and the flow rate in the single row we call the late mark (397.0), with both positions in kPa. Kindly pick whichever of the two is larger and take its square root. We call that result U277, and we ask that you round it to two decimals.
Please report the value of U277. 8.32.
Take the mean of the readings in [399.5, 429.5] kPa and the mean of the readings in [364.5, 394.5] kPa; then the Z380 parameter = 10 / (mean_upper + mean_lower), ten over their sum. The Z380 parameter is 0.066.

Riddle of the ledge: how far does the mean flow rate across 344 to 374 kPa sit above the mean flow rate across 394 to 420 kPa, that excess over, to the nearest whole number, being -5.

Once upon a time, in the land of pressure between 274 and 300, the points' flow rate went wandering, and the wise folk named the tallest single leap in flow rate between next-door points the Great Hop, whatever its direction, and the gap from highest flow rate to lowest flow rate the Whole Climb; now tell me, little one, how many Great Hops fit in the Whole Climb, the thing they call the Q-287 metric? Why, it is 1.75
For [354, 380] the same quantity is 1.14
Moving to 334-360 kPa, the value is 1.47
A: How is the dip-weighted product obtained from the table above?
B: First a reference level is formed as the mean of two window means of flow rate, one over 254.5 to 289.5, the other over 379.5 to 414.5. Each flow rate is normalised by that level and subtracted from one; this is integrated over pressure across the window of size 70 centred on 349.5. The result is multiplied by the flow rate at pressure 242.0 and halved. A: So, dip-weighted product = 205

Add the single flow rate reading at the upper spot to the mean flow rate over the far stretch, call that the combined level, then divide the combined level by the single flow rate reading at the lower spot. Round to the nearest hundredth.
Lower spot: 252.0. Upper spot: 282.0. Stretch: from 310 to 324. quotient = 1.67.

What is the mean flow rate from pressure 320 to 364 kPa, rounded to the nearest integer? 65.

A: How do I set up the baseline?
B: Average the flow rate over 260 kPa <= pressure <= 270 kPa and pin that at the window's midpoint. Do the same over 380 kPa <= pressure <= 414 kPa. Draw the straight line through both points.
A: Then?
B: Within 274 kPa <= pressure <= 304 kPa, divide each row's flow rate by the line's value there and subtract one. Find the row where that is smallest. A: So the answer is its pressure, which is 302.0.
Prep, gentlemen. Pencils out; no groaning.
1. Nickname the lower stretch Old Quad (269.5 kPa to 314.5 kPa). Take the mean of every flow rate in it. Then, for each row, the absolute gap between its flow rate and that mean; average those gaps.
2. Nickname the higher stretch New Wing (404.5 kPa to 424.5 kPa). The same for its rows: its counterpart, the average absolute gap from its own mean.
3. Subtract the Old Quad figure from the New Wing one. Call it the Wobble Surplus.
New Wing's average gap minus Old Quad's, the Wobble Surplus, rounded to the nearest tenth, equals -2.8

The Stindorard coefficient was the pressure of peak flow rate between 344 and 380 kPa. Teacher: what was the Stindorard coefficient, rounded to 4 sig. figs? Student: 347.0 kPa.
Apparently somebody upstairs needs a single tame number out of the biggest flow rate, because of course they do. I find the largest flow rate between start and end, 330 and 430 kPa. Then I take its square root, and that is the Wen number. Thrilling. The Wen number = 8.97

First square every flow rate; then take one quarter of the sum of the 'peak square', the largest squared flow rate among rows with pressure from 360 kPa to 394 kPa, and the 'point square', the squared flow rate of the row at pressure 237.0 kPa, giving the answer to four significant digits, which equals 2568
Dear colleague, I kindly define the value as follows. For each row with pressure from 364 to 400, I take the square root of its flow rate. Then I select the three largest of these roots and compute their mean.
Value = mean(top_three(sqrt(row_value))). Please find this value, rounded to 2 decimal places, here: 8.67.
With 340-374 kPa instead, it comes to 8.59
